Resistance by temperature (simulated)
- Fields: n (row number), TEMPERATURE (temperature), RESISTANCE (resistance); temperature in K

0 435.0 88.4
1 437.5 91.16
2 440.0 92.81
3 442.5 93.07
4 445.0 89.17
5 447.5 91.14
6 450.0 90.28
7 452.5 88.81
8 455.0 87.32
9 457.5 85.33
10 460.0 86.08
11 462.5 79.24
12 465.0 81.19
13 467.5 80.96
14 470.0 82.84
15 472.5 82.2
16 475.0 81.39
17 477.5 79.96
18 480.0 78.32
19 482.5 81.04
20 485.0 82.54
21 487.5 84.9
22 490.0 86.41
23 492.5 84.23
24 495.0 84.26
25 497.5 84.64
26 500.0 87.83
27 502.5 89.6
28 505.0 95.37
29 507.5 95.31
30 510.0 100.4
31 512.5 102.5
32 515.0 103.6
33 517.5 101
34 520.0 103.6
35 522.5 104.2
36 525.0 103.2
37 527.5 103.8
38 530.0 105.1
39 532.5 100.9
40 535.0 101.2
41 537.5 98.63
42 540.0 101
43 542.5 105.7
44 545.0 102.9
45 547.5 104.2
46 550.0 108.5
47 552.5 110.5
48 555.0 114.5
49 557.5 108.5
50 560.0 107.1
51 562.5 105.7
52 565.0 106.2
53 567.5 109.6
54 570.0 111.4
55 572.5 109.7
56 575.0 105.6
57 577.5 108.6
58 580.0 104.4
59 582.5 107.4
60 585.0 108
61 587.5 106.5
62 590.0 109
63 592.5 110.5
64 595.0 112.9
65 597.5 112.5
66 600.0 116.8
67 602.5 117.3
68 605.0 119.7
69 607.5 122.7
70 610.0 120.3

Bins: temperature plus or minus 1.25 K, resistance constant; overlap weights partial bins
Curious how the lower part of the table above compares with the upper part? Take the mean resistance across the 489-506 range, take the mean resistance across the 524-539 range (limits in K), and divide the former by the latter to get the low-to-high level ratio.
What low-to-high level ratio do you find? 0.86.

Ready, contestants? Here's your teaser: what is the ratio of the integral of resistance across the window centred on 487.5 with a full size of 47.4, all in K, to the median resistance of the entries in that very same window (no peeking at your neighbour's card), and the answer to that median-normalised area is 48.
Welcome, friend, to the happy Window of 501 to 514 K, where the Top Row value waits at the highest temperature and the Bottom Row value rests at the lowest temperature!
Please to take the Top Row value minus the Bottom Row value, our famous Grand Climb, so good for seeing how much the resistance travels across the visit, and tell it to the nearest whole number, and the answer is 13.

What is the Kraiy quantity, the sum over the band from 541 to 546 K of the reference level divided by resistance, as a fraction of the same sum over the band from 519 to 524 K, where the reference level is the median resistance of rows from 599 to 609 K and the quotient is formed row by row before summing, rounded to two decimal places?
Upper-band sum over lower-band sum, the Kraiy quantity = 1.00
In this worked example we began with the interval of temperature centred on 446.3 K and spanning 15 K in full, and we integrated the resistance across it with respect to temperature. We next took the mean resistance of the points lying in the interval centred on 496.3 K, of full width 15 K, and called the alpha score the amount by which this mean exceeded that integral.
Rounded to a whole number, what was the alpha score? -1277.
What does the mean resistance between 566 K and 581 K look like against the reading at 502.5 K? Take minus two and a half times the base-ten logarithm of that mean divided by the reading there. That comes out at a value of -0.205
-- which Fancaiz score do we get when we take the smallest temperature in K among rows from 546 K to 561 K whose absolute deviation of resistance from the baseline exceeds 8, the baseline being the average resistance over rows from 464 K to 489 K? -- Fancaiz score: 547.5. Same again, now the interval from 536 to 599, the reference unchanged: 537.5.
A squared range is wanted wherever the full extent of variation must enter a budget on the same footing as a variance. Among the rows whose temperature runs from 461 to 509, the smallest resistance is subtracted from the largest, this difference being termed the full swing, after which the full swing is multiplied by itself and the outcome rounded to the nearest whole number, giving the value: 291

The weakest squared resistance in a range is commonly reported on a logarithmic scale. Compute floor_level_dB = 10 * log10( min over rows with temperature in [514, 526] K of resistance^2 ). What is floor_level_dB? 40.1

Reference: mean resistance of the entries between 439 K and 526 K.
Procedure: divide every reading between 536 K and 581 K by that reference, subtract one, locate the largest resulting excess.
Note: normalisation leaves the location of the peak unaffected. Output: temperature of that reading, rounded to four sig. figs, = 555.0 K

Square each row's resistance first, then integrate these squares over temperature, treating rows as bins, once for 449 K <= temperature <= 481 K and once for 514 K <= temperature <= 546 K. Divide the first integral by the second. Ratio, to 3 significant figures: 0.660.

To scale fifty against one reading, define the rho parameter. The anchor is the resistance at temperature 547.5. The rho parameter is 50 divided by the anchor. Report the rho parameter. 0.480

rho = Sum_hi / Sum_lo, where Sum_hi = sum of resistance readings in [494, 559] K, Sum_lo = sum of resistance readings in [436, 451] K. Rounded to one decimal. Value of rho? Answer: 4.8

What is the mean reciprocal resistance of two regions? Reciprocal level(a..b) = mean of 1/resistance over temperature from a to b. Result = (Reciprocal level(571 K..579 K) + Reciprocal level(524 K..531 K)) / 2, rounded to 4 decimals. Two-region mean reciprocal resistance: 0.0094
